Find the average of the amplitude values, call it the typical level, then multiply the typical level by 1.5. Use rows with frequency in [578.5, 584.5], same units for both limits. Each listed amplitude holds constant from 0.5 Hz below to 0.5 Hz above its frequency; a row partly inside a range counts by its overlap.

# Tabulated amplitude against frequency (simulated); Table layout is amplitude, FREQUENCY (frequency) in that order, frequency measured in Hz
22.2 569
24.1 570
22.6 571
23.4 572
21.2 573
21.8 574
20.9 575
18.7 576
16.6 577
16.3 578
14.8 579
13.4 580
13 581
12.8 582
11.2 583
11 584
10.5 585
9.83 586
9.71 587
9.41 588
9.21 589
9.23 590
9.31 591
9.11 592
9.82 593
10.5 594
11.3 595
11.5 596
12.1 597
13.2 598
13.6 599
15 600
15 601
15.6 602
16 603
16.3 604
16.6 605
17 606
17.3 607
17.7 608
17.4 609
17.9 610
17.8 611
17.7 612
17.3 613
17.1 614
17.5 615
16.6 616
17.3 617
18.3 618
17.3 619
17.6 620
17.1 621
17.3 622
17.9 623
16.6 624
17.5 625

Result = 19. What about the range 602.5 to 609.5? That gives 25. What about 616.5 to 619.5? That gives 26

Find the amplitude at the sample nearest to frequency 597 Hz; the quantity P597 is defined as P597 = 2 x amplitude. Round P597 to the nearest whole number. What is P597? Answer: 24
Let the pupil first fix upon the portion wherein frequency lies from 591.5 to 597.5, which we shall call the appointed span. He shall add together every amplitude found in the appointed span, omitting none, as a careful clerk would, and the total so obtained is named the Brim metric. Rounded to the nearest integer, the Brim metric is 64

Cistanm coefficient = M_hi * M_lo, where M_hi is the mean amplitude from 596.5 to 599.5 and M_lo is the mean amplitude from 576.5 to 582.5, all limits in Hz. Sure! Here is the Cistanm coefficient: 188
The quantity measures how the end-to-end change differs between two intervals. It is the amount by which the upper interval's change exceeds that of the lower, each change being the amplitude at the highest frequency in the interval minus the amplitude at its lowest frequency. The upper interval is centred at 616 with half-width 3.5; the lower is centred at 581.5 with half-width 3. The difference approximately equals 4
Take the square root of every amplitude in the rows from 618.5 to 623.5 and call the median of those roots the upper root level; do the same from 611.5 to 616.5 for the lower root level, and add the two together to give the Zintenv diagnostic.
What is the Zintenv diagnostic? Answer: 8.32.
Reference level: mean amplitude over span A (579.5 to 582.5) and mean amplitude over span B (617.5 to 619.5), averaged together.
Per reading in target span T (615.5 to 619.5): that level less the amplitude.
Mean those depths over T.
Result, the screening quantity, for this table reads -2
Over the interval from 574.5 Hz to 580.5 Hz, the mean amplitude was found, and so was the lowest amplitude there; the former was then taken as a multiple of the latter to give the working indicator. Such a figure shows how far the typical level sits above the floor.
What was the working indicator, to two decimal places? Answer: 1.25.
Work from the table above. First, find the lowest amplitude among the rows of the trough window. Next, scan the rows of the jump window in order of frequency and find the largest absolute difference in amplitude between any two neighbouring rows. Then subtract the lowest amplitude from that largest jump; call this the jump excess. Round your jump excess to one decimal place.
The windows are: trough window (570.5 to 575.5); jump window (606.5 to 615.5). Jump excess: -20.4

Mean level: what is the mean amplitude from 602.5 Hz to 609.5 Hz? 16.9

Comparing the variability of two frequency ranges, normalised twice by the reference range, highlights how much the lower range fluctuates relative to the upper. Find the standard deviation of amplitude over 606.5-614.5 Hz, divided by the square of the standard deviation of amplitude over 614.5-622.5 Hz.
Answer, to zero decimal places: 1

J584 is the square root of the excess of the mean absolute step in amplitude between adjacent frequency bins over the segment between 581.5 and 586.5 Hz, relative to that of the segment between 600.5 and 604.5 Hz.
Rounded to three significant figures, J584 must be 0.556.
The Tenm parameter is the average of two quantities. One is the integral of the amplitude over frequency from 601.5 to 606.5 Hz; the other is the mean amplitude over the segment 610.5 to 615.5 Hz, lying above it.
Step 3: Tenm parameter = 49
